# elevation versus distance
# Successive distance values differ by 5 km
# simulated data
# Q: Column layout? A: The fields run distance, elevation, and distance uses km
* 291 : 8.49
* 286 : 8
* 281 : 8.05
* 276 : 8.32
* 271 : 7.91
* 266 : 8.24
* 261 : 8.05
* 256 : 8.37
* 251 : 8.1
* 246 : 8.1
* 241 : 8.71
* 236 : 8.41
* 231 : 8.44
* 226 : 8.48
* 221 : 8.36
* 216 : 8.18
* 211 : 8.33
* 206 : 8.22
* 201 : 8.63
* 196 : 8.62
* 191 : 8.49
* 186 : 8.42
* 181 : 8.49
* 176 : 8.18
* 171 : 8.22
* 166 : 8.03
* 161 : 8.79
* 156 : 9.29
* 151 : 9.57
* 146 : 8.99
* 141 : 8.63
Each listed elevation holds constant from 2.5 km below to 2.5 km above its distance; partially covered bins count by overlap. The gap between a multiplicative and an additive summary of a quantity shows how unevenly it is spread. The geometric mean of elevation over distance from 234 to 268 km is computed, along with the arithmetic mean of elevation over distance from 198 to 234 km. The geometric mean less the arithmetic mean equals -0.10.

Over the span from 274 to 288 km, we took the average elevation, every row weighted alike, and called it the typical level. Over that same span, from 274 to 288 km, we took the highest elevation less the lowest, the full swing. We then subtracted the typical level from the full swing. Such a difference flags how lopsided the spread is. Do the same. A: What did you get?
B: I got -7.80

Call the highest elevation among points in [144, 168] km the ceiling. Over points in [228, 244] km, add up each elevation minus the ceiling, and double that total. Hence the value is -6.3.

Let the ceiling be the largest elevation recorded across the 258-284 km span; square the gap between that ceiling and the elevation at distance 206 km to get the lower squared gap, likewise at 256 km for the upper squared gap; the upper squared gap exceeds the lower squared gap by -0.01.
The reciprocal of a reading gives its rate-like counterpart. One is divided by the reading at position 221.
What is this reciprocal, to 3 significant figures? 0.120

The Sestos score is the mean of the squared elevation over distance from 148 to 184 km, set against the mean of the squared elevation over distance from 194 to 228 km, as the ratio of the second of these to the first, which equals 0.94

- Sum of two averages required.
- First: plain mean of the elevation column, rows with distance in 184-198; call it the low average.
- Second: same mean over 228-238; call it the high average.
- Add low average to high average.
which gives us 16.9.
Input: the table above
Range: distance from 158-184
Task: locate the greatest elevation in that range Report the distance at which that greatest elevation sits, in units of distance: 161 km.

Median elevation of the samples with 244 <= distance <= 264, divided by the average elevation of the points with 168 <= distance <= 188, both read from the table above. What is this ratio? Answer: 0.97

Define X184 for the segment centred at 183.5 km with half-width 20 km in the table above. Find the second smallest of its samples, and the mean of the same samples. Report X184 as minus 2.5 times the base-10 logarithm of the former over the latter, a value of 0.027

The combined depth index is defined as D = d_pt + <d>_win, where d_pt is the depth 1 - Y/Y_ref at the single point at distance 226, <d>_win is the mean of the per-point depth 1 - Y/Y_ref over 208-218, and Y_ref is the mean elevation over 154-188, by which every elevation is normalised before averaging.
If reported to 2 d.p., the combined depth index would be 0.03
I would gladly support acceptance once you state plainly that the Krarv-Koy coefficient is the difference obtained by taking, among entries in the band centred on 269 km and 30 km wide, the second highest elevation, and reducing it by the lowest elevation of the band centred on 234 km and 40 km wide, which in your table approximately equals 0.22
